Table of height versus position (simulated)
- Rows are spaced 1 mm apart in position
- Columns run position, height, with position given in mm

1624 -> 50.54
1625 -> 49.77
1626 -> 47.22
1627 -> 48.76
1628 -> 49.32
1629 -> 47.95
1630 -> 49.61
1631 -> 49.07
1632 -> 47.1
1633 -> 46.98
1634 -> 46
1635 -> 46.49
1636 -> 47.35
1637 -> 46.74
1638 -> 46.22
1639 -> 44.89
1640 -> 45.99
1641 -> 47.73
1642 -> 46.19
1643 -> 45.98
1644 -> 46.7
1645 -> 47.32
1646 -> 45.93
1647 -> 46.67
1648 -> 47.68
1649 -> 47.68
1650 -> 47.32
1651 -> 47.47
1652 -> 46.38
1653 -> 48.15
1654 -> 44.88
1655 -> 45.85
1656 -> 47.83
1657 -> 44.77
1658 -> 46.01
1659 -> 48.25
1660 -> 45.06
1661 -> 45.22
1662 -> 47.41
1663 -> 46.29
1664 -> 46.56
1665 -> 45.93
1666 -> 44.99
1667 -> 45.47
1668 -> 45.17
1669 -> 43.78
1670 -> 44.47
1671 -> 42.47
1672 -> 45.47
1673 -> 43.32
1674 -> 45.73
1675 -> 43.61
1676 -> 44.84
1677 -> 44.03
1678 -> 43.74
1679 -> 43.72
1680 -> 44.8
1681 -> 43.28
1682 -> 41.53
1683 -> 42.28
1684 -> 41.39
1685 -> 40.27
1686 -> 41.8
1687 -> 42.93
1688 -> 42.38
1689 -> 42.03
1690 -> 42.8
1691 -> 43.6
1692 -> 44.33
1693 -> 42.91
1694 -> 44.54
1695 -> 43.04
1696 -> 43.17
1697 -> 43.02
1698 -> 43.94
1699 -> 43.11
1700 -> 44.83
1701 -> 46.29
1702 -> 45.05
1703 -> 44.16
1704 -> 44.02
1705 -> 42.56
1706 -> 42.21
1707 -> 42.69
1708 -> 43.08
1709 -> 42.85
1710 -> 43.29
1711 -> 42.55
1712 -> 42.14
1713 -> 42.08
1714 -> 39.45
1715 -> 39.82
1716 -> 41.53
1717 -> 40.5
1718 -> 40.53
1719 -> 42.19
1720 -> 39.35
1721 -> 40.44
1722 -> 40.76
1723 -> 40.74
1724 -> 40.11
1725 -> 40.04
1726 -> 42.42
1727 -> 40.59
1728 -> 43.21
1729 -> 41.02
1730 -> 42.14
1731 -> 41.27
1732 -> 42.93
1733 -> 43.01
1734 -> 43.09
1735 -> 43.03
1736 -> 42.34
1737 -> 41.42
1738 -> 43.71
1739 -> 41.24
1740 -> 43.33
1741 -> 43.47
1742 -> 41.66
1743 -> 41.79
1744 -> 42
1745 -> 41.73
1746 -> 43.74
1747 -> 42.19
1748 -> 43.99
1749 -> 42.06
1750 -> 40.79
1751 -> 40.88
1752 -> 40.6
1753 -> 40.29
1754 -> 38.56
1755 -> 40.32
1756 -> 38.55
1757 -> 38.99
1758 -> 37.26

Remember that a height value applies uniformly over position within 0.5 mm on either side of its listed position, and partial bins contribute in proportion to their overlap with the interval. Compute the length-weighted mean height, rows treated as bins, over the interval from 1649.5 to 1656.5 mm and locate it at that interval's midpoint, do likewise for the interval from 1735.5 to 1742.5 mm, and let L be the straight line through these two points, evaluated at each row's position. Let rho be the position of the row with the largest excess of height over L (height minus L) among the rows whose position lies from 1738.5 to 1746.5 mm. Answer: 1746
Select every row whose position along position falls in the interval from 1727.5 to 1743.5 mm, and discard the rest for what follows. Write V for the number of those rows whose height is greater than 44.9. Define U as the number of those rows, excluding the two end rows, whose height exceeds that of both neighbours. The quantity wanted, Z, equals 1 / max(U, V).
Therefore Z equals 0.25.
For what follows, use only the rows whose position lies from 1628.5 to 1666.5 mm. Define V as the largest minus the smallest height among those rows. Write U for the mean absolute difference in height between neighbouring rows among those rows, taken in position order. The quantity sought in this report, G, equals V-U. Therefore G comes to 3.7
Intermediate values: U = 1.16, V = 4.8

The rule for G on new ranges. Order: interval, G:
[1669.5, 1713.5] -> 5.0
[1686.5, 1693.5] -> 1.5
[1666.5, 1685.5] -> 4.2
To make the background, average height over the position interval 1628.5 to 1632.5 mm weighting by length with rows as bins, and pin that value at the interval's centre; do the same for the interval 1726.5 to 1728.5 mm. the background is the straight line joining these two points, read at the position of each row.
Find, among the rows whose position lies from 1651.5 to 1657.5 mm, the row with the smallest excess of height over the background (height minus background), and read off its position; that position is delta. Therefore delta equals 1654 mm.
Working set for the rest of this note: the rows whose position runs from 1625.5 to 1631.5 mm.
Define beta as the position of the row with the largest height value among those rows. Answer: 1630 mm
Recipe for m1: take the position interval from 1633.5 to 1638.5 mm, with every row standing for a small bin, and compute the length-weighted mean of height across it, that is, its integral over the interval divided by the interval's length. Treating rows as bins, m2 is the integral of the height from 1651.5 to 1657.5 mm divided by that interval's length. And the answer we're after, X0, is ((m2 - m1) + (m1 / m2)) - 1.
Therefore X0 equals 0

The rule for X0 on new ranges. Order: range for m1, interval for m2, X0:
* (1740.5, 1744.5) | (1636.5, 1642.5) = 4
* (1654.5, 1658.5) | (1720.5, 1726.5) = -5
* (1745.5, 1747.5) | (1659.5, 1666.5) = 3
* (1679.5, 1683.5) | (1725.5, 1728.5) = -1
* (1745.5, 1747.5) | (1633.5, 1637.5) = 4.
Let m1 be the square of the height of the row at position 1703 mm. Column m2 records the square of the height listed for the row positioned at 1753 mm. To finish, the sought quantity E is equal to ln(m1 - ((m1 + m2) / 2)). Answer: 5.1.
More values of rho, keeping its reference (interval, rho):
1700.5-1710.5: 1701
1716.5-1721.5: 1719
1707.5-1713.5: 1710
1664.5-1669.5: 1665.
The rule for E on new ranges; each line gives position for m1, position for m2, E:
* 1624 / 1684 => 6.0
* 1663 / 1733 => 5.0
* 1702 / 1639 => 2.0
